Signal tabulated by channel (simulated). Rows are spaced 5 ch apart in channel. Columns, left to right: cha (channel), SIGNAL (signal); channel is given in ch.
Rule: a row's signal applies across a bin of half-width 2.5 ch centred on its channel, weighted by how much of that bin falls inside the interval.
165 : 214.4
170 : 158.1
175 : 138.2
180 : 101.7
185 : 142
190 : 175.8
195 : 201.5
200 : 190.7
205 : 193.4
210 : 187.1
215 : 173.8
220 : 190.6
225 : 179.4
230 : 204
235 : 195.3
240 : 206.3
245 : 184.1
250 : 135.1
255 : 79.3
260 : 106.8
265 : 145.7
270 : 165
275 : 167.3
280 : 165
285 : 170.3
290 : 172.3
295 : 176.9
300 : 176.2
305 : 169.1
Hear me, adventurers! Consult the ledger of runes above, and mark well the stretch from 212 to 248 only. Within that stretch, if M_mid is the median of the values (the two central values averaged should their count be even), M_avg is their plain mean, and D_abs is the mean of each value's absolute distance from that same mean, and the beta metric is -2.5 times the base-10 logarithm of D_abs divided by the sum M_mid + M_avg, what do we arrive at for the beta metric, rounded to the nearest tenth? 4.0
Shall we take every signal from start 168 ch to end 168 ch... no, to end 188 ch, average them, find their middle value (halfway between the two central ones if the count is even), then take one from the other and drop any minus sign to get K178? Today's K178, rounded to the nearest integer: 5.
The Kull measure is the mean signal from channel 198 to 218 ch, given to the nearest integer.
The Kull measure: 186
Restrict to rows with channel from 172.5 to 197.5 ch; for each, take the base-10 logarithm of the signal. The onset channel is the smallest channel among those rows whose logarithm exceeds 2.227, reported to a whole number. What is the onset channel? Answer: 190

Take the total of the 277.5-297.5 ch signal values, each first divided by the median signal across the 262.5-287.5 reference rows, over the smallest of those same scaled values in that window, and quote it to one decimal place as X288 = 4.1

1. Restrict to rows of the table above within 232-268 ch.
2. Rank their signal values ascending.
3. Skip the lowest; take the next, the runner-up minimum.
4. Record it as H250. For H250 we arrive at 106.8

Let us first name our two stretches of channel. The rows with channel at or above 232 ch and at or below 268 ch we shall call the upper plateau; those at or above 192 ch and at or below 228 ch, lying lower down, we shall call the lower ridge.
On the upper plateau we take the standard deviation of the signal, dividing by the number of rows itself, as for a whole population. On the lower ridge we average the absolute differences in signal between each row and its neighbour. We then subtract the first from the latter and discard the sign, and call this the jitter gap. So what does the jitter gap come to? 34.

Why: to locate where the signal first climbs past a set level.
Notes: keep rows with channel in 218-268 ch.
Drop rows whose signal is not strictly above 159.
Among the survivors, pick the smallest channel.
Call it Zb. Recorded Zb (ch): 220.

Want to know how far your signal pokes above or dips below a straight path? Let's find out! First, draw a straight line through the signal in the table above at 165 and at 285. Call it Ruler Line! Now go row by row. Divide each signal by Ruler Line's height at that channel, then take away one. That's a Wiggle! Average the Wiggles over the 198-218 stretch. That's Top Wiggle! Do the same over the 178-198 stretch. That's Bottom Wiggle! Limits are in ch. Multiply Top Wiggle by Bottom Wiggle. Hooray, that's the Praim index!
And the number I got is 0.015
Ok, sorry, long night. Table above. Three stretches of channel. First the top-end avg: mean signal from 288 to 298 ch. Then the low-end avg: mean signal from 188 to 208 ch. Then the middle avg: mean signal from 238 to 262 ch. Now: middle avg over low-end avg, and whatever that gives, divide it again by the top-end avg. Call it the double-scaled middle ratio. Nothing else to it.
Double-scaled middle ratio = 0.0043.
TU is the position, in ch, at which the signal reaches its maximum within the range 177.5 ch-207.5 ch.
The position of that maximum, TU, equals 195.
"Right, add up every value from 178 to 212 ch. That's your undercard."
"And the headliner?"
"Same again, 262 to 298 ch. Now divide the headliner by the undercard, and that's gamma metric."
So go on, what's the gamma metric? 1.0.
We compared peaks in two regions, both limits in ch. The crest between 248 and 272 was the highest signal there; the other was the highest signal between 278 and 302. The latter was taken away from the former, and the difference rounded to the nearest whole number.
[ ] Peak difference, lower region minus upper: -12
